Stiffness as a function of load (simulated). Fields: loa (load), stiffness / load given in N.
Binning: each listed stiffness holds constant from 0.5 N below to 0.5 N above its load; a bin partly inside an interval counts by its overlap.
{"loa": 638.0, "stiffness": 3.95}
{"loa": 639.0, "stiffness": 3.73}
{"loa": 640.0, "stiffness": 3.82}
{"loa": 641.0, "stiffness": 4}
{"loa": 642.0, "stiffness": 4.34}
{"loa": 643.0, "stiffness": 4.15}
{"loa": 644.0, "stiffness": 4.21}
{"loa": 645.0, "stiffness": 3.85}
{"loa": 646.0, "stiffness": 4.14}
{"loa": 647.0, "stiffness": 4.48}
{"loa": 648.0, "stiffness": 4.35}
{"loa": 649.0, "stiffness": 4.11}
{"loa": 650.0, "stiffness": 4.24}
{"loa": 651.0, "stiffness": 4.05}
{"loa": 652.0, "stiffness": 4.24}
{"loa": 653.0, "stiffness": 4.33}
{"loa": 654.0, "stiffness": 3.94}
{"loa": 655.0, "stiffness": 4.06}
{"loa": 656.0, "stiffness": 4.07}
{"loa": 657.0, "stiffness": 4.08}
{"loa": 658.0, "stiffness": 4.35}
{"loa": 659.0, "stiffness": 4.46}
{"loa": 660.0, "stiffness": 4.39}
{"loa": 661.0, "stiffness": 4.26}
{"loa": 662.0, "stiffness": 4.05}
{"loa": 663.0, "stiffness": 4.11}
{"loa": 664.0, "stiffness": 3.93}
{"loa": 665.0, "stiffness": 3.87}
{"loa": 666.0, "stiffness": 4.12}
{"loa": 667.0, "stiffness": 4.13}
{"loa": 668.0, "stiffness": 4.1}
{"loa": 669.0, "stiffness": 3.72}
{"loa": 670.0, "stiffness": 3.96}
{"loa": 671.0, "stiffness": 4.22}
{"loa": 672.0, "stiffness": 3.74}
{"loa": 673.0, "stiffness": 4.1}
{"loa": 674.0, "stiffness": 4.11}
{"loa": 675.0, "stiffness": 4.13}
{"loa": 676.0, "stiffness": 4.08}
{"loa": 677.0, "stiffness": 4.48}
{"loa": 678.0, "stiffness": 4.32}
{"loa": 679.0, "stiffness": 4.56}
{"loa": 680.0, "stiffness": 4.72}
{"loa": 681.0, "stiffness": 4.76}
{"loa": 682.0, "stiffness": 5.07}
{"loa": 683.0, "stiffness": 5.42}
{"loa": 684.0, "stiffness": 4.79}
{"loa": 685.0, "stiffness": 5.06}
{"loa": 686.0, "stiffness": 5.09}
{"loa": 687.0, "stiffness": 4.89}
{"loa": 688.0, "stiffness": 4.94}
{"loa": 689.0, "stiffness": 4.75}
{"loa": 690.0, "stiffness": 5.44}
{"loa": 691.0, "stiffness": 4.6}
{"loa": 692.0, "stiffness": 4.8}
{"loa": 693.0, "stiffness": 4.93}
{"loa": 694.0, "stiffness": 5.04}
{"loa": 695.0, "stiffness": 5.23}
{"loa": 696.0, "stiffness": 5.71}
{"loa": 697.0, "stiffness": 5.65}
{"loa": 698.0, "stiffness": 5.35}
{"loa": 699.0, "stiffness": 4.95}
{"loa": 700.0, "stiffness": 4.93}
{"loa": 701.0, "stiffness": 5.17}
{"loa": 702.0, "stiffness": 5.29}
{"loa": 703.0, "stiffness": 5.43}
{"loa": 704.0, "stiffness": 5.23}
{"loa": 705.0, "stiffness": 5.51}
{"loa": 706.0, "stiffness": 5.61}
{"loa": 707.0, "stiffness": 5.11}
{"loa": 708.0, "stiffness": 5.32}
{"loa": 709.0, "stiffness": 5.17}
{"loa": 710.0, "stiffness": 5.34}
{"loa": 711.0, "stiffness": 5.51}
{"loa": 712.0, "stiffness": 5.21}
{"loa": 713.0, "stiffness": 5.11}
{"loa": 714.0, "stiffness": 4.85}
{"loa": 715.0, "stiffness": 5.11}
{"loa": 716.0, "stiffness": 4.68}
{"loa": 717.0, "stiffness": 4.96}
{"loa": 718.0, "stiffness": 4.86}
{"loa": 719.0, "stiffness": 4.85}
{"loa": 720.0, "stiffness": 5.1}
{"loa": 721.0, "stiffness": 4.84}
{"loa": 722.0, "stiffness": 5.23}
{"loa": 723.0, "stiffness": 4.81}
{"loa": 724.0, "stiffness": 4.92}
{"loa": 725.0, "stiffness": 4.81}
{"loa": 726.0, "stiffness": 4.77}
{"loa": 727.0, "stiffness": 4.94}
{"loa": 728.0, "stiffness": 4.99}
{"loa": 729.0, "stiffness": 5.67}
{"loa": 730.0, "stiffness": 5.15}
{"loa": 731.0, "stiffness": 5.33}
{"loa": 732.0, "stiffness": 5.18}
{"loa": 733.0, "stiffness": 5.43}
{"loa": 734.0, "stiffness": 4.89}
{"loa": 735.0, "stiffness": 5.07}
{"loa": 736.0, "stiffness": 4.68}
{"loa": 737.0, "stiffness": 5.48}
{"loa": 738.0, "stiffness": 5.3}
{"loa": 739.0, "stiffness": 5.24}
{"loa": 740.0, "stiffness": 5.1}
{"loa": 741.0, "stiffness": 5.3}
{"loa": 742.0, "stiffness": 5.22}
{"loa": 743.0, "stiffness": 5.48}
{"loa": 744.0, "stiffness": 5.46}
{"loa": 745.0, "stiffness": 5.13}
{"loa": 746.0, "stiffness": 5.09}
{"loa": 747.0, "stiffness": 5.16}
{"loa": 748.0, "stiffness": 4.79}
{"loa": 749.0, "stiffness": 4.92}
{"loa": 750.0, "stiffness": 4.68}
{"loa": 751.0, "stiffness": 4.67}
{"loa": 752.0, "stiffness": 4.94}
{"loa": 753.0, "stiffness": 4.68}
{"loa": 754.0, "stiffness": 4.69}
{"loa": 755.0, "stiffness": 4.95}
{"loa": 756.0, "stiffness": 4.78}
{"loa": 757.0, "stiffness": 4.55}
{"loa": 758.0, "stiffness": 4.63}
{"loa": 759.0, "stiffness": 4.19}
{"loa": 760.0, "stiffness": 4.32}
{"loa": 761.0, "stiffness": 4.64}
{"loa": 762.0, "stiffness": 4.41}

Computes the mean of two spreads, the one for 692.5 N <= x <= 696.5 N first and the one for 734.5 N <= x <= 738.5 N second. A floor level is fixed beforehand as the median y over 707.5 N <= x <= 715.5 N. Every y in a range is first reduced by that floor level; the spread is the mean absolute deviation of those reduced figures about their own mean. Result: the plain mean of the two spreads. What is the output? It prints 0.250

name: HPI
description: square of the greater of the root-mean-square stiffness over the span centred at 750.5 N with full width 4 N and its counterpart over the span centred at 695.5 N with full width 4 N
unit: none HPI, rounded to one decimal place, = 29.3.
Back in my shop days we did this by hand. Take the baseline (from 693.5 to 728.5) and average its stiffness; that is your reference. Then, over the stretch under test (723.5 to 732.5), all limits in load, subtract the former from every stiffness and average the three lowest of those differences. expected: -0.30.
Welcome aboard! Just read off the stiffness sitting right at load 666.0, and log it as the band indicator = 4.12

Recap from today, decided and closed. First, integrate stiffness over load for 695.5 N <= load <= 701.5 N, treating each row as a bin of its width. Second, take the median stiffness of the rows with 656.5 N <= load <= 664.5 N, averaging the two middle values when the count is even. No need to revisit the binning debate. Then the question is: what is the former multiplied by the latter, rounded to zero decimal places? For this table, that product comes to 133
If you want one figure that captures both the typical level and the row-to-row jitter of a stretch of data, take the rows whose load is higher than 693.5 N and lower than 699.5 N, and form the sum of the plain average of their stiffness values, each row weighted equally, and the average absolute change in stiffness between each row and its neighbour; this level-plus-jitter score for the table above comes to 5.61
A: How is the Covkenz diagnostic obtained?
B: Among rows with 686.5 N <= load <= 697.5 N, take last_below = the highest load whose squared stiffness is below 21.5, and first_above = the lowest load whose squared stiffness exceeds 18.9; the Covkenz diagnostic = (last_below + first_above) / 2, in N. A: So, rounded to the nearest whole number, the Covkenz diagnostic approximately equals 689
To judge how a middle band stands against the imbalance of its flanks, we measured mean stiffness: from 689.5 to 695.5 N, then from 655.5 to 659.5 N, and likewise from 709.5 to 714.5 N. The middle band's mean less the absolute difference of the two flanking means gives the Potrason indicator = 4.04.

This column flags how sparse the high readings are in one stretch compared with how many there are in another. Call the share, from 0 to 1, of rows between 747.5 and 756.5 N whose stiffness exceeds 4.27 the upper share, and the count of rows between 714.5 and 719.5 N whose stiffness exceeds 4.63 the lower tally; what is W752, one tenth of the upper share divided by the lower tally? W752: 0.0200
